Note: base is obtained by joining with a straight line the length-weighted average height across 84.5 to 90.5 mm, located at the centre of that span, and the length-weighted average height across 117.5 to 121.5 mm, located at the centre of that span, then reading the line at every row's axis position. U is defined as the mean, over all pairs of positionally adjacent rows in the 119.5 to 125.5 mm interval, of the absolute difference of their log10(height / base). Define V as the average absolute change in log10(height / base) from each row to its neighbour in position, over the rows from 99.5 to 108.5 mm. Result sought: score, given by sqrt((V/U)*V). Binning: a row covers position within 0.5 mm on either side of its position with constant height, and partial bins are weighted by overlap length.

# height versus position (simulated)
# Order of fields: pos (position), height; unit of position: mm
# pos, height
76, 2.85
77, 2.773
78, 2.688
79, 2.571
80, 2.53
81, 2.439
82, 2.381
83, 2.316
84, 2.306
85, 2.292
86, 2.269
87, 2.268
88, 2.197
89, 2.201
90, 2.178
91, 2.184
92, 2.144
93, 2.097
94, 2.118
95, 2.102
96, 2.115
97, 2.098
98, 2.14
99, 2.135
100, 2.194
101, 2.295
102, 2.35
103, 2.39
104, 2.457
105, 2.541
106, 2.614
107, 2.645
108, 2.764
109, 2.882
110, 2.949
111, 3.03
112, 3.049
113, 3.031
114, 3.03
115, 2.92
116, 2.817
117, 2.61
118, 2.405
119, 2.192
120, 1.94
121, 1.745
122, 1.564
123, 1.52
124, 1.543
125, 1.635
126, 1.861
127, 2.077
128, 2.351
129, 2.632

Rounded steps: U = 0.027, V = 0.014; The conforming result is 0.08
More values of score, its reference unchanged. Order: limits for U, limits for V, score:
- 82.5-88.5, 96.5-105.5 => 0.18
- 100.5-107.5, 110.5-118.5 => 0.14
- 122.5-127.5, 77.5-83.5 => 0.06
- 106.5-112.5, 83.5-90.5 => 0.03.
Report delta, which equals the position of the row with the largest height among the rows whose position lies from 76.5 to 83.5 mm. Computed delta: 77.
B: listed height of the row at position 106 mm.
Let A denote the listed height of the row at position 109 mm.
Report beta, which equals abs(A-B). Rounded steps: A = 2.882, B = 2.614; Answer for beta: 0.27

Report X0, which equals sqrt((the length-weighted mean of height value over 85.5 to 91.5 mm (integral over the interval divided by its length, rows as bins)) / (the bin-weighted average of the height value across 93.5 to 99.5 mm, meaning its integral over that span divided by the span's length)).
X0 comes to 1.02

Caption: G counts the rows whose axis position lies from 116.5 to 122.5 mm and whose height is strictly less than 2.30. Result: 4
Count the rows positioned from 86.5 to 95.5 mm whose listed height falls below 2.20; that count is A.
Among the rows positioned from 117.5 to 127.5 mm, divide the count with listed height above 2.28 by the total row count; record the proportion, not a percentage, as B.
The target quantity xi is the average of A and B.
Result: 4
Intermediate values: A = 7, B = 0.1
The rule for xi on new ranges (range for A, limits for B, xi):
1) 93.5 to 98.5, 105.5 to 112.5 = 3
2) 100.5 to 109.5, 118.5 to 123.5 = 0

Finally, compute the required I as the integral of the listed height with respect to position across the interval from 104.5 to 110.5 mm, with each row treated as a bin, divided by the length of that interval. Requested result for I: 2.73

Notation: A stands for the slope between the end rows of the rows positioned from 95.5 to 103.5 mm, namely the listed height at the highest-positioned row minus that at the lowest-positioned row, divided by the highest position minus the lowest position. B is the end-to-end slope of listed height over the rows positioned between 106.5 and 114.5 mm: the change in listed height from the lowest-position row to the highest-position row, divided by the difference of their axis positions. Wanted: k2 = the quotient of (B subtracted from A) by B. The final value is -0.3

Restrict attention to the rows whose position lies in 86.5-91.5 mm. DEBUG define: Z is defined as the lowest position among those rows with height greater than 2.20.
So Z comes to 87 mm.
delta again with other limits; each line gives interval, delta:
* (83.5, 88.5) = 84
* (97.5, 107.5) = 107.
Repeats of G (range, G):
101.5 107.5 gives 0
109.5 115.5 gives 0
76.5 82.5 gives 0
